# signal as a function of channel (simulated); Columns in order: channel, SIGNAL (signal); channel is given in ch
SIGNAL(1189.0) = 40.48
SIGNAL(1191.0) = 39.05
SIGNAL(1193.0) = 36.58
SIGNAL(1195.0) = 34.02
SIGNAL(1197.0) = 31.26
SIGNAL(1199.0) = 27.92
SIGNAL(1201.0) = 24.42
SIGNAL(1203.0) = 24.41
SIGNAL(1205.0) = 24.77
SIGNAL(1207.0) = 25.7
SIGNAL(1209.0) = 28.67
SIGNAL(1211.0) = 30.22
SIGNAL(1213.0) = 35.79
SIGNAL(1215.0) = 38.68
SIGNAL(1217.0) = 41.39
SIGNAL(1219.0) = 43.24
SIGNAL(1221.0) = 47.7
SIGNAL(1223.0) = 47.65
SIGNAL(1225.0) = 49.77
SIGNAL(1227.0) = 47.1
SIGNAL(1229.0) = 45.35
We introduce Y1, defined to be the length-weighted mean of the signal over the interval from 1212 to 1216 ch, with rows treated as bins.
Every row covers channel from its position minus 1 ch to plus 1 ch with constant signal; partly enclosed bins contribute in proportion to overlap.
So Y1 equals 37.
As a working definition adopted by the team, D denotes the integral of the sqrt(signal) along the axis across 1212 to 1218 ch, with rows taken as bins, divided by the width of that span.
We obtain 6.2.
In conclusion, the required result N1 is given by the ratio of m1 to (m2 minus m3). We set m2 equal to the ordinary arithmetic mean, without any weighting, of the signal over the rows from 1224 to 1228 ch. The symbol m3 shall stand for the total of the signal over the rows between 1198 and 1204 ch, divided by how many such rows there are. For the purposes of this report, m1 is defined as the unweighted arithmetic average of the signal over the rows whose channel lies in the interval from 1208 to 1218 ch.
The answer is 2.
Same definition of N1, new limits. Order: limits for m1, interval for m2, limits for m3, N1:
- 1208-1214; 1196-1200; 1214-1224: -2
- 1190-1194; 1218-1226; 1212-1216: 4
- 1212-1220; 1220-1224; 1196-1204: 2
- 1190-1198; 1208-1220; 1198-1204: 3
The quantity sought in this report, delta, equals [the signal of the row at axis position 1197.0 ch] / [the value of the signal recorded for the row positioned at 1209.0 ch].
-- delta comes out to 1.09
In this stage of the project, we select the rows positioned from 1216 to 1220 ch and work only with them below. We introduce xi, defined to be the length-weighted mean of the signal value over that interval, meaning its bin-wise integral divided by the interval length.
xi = 42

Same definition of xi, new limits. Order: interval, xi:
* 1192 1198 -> 34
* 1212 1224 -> 42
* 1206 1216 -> 32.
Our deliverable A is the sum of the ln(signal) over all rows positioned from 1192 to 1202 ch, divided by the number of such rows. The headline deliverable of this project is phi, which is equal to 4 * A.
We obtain 13.7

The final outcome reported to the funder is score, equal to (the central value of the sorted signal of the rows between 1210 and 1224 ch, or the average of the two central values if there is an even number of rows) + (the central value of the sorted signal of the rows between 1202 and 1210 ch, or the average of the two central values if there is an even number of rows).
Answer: 66.6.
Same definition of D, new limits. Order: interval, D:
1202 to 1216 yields 5.4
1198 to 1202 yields 5.1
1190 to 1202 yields 5.7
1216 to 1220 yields 6.5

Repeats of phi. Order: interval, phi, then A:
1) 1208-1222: 14.5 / 3.62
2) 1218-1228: 15.4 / 3.85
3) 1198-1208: 12.9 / 3.24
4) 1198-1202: 13.0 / 3.26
